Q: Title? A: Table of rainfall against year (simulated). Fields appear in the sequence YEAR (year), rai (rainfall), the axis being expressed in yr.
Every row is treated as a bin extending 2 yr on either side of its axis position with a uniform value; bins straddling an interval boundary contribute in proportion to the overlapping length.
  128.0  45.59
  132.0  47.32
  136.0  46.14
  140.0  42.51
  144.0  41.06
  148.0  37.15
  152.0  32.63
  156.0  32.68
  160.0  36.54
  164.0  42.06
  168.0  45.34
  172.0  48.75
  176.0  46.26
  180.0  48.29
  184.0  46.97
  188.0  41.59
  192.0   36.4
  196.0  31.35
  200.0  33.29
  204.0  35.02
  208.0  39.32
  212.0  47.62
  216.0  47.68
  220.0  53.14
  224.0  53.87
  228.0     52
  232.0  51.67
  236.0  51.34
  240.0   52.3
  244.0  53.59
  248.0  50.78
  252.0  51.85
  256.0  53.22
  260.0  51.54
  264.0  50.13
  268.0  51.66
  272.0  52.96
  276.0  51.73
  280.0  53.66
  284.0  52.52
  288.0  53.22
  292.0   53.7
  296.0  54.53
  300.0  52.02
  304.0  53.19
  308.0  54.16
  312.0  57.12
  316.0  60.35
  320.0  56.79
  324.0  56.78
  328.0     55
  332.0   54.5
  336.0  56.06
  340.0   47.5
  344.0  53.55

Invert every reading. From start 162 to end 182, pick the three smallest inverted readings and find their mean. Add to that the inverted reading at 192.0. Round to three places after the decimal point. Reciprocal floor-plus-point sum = 0.048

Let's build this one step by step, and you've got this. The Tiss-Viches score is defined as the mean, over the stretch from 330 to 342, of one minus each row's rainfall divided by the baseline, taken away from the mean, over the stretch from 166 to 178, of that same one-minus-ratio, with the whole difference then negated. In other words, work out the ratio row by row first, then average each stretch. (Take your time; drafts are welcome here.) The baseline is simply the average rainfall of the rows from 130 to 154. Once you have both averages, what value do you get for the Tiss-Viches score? -0.14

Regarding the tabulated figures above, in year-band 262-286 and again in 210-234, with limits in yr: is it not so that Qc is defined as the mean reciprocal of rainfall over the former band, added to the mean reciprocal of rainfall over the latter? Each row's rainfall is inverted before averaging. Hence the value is 0.039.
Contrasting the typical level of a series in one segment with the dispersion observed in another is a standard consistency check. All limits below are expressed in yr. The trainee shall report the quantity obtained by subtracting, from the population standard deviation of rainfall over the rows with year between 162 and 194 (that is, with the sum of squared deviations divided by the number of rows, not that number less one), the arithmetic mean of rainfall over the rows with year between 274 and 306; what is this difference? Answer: -49.2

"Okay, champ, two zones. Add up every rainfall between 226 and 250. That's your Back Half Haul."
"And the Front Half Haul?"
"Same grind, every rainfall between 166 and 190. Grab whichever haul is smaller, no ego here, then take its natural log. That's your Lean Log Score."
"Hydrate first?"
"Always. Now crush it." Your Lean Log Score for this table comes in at 5.62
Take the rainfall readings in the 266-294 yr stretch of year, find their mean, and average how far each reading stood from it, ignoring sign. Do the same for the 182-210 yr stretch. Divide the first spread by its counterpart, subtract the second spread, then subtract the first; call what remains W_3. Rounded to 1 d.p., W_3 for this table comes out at -4.7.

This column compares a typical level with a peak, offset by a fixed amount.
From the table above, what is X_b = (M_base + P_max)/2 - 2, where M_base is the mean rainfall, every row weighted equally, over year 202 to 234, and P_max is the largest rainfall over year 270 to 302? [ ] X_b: 49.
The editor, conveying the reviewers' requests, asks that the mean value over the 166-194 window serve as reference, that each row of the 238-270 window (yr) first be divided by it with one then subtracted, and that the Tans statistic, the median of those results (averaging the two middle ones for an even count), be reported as 0.16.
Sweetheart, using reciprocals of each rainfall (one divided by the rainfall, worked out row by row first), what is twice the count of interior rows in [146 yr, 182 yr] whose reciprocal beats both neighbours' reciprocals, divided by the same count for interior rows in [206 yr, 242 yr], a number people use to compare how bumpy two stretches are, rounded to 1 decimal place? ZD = 4.0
